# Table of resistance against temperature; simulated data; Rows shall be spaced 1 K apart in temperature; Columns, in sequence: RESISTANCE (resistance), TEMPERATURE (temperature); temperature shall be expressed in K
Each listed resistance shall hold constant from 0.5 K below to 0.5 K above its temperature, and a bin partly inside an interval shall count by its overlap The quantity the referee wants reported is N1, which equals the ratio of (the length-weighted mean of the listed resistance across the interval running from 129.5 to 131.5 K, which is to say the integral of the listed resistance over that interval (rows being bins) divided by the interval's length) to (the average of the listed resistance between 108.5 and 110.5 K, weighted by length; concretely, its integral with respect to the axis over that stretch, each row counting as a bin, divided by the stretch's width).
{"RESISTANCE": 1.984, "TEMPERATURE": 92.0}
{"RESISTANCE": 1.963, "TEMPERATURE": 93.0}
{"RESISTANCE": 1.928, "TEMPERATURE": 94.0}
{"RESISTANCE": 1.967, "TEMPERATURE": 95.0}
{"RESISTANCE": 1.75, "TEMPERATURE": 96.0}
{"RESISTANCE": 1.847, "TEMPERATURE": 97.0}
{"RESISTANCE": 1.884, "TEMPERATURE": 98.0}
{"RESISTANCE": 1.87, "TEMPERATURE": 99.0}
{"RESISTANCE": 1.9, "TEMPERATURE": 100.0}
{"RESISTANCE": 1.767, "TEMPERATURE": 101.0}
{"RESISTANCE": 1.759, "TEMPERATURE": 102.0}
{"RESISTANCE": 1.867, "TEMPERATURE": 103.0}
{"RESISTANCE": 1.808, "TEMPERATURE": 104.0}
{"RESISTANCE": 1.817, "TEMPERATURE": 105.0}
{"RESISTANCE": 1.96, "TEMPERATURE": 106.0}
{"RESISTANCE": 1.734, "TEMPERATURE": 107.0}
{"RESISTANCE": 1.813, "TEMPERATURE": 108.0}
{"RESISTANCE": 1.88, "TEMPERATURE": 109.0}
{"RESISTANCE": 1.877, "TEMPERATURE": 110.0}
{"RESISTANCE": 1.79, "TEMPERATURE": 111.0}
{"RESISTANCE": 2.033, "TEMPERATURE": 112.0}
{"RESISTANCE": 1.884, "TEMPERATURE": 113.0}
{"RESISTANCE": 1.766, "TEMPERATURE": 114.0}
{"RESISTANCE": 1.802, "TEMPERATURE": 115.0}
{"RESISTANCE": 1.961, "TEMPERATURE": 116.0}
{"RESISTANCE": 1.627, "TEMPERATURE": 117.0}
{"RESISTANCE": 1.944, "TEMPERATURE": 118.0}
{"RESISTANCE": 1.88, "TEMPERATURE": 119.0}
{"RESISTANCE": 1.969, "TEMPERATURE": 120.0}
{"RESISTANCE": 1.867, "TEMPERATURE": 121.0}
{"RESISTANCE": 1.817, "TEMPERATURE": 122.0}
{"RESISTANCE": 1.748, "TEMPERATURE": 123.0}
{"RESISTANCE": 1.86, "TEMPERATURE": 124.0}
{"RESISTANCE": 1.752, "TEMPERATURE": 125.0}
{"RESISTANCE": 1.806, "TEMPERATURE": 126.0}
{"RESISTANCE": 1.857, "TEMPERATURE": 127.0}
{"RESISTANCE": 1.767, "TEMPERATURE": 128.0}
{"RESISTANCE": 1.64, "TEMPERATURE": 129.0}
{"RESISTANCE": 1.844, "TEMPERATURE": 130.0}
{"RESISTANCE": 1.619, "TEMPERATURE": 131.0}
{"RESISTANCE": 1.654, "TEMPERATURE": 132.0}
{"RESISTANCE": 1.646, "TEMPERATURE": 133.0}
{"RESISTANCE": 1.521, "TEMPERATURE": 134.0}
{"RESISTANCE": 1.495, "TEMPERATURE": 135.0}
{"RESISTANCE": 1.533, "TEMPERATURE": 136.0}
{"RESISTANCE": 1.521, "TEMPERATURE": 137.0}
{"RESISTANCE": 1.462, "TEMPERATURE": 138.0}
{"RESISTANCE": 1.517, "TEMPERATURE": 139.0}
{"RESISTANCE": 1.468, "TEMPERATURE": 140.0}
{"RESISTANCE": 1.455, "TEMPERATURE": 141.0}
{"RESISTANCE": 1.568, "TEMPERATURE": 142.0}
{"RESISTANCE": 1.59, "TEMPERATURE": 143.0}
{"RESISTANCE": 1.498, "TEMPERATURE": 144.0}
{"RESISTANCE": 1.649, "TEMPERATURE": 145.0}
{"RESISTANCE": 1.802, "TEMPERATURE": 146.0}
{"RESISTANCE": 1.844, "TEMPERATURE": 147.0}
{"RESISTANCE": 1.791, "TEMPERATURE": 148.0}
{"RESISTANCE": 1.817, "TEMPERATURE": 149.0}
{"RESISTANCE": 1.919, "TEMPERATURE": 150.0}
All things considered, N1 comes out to 0.92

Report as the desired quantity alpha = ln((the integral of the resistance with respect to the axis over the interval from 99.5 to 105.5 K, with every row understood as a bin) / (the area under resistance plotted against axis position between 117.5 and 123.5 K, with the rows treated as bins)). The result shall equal -0.03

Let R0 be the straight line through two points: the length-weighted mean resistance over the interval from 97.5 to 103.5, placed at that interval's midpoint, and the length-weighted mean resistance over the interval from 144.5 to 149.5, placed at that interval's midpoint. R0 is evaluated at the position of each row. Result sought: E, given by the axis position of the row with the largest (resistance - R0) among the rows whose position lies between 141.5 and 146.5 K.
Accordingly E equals 146.0 K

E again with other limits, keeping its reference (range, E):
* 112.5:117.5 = 116.0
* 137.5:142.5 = 142.0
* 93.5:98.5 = 95.0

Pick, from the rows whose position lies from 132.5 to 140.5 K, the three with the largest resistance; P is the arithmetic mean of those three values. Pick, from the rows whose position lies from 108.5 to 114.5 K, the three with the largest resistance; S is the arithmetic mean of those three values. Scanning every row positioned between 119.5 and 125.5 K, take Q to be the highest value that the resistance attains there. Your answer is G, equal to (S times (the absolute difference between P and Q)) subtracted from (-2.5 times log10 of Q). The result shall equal -1.51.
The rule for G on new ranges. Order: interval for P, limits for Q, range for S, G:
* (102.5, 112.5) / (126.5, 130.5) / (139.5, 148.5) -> -0.85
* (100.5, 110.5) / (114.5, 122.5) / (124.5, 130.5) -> -0.85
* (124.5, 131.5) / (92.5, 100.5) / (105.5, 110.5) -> -0.98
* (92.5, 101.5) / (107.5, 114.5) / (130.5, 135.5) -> -0.90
